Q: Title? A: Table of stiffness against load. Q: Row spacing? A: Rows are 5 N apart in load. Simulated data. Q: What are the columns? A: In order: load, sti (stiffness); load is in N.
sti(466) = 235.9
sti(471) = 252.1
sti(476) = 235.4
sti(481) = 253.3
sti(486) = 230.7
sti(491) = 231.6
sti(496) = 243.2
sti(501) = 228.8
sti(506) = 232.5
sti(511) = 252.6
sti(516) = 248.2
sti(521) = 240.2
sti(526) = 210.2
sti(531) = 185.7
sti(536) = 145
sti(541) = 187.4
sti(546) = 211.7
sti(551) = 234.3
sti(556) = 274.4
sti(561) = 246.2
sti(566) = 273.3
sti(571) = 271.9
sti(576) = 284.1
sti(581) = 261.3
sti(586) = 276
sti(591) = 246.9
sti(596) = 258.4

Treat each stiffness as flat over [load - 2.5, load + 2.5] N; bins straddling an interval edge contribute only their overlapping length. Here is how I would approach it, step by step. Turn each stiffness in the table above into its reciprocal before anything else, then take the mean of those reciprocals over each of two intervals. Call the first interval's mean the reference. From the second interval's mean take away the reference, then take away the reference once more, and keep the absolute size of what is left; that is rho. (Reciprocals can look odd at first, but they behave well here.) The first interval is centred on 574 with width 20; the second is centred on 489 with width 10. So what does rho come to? 0.0030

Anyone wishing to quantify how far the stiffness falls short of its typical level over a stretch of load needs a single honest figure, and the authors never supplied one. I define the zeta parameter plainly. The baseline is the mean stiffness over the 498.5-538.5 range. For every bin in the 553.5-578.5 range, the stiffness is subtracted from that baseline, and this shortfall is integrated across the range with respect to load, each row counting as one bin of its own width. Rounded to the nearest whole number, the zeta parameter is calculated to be -1302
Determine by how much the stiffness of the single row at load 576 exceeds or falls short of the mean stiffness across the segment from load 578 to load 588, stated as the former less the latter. 15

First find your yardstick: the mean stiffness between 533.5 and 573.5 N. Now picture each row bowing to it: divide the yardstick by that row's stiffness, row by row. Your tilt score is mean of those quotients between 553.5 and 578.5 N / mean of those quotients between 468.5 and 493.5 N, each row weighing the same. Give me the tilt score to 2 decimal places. 0.89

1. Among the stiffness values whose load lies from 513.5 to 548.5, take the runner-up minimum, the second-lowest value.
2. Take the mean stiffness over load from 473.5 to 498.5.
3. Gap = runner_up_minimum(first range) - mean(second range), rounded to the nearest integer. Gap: -53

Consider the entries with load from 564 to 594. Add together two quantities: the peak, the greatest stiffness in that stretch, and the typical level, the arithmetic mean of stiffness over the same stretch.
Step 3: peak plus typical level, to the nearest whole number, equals 553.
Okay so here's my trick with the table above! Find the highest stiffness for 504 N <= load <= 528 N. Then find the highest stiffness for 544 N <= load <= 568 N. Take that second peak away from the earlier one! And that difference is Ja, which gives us -22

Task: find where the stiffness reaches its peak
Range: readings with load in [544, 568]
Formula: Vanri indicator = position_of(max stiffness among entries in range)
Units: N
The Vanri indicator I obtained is 556 N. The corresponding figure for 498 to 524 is 511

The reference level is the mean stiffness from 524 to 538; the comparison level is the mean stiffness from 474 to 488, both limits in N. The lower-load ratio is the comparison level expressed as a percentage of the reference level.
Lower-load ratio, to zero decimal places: 133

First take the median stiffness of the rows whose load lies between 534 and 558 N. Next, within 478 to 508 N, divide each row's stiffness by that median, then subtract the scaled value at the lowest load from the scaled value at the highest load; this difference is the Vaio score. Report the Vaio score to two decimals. -0.10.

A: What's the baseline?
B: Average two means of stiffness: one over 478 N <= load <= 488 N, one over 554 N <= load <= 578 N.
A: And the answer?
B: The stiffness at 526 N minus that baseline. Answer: -46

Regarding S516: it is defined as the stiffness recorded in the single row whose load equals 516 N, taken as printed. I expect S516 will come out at 248.2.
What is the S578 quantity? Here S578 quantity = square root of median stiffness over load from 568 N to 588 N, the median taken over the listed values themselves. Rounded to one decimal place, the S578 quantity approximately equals 16.6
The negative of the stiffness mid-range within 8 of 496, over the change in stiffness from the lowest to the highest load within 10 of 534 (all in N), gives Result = 10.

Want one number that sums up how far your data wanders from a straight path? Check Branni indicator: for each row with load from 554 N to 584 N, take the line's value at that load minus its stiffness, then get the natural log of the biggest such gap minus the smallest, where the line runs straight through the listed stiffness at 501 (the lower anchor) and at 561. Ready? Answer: 3.5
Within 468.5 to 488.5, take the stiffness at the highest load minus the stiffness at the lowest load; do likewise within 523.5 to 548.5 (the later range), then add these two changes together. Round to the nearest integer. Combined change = -20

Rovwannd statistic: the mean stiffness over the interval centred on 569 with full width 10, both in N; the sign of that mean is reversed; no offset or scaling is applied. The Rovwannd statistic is -273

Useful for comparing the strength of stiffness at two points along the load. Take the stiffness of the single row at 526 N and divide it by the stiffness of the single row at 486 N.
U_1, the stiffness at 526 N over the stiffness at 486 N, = 0.91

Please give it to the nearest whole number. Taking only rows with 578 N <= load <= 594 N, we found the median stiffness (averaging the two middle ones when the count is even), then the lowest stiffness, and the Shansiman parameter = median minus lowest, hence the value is 14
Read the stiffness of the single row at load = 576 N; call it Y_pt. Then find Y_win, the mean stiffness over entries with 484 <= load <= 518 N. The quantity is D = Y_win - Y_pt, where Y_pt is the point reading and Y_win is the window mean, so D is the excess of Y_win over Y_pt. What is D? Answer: -46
